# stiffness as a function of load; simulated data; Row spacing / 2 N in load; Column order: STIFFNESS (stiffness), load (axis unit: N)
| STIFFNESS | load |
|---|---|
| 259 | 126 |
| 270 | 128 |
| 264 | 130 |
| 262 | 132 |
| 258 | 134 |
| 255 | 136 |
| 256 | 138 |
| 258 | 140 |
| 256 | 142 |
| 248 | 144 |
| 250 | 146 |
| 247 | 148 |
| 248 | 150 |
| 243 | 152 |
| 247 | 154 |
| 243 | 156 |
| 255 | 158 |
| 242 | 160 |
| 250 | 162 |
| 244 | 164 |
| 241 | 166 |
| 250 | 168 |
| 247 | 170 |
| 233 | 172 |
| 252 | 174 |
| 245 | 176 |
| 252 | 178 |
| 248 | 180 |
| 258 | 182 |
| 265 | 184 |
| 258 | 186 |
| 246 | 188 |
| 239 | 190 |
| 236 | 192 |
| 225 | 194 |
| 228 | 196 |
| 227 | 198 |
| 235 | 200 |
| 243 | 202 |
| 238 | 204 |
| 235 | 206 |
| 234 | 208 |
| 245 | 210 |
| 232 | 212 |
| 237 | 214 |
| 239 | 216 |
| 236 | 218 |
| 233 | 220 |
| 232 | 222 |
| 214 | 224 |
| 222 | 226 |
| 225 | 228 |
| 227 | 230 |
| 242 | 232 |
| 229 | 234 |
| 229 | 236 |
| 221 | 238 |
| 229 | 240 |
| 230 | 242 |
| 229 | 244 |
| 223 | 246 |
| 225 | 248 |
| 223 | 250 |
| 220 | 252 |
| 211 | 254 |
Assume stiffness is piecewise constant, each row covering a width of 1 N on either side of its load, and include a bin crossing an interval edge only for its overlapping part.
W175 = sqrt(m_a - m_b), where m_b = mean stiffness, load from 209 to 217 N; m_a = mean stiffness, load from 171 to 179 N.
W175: 2.7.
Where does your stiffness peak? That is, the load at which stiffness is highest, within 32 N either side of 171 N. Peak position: 184 N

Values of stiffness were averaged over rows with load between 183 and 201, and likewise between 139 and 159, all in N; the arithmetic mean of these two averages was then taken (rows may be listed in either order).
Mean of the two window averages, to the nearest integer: 245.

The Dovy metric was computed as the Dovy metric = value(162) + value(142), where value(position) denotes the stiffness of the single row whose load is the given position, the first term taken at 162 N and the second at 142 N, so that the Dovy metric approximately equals 506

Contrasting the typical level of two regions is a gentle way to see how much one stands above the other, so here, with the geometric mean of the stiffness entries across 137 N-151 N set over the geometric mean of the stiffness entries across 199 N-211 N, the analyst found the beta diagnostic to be 1.06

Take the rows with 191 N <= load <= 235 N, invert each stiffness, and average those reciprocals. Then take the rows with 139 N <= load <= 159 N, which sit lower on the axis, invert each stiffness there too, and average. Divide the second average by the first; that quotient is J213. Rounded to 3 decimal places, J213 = 0.931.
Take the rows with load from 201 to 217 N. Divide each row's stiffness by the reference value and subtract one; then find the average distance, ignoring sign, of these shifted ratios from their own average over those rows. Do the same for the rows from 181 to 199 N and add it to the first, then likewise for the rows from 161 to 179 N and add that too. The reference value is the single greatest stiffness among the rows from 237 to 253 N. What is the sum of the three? 0.090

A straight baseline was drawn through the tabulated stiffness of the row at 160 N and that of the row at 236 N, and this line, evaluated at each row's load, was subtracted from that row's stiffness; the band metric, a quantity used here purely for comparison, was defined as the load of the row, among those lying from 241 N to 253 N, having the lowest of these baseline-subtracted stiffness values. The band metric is 252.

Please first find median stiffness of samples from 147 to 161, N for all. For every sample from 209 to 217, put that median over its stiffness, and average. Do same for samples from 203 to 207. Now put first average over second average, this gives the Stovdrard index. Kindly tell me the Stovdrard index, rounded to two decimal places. 0.99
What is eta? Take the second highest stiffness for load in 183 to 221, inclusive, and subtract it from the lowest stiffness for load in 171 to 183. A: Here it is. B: -25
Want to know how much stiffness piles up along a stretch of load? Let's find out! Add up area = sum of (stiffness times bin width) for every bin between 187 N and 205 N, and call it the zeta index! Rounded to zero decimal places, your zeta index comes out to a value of 4234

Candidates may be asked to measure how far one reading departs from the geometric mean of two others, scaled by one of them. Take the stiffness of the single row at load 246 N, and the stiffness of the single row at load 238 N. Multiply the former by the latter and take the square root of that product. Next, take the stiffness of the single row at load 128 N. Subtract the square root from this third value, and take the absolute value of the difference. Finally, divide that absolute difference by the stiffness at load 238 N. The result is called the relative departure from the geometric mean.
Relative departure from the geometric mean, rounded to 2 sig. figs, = 0.22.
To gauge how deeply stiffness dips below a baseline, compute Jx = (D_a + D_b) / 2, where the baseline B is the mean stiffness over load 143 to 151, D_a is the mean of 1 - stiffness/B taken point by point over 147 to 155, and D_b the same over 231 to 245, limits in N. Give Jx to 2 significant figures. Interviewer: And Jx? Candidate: 0.041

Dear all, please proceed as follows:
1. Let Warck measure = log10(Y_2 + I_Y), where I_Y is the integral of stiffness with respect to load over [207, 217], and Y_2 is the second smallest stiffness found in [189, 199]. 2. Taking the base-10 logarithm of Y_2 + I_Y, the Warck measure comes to 3.42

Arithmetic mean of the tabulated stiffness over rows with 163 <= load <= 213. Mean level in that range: 242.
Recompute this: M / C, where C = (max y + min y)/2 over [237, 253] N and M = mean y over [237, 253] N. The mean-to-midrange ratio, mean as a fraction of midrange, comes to 1.00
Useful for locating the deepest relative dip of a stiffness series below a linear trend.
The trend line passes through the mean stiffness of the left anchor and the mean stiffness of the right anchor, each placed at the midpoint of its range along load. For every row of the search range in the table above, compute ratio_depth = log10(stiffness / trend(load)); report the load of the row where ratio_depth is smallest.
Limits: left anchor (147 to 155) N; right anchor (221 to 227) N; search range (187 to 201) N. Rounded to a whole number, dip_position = 194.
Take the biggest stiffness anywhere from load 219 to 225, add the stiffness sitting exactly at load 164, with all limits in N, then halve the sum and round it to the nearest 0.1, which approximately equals 238.5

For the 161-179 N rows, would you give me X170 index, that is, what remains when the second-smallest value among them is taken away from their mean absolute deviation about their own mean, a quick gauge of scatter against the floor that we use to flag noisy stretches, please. -236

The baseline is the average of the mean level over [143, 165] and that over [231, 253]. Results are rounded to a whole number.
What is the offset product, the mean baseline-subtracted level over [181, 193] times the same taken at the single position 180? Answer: 143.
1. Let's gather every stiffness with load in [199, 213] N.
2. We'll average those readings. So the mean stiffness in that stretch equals 237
